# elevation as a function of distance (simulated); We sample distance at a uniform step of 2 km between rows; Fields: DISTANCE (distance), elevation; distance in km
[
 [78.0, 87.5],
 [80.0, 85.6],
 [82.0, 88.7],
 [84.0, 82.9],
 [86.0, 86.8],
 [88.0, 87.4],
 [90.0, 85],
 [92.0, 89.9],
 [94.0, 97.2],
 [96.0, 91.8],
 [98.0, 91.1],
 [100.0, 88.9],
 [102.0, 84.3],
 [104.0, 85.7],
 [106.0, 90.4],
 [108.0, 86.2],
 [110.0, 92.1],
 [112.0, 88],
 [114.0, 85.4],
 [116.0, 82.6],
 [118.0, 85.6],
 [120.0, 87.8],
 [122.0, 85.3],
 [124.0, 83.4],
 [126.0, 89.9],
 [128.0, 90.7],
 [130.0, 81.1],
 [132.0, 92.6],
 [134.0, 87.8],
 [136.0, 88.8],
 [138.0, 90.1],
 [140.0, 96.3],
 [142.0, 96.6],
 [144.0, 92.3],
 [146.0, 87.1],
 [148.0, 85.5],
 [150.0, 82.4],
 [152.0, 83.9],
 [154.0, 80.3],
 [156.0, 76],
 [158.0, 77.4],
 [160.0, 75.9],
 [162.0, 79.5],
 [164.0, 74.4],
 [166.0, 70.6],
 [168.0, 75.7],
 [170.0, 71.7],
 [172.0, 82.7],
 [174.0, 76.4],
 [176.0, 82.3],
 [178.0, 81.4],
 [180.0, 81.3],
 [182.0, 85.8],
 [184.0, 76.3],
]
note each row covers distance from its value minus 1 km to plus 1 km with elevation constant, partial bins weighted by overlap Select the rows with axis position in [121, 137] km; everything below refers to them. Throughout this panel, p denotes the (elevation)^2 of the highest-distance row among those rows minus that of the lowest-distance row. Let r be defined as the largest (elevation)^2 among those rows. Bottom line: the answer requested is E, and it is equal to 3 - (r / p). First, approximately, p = 609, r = 8575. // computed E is -11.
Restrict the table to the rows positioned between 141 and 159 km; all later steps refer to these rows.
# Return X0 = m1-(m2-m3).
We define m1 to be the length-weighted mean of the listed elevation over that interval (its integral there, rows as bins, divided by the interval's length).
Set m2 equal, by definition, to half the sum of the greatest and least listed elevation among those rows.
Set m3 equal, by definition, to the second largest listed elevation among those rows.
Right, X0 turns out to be 91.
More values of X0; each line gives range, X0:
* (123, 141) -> 93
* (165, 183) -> 83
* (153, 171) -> 80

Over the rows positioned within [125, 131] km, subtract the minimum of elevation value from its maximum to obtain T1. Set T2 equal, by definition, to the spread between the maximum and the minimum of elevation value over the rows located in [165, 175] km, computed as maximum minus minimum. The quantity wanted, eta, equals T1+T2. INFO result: 22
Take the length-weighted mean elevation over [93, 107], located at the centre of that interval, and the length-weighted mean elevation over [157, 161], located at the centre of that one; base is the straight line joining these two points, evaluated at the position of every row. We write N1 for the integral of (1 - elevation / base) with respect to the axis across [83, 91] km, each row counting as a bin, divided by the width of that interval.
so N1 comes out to 0.08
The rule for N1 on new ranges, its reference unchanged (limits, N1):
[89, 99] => 0.00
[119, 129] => -0.03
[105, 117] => 0.00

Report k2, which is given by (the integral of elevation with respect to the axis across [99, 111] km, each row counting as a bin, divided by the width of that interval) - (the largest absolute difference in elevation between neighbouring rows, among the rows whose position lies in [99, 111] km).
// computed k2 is 82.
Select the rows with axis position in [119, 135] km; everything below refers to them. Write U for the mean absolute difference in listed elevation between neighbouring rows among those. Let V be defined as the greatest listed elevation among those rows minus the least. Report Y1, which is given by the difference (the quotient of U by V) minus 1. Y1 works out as -0.53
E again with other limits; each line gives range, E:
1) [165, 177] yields -1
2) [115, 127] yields -3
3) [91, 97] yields -24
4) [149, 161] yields 10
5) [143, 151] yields 8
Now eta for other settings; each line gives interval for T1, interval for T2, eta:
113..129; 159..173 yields 20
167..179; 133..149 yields 22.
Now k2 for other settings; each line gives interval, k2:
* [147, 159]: 77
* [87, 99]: 83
